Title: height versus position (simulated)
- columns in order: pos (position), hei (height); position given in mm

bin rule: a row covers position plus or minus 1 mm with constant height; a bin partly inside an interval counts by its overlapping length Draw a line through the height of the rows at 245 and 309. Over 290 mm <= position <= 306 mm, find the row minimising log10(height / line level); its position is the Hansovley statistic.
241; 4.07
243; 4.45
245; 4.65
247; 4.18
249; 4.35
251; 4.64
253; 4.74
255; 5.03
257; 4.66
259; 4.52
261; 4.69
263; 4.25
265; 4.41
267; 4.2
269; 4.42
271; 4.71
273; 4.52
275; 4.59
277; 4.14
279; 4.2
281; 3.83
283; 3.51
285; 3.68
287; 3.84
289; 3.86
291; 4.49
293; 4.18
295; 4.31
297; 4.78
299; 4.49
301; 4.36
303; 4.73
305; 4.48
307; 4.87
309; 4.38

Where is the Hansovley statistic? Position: 293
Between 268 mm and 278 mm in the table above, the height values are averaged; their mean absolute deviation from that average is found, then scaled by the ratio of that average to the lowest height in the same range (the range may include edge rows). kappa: 0.170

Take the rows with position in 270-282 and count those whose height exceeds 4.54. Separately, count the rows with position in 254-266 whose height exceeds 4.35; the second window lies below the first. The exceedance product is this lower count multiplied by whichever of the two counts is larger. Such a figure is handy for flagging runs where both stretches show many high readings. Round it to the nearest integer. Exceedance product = 25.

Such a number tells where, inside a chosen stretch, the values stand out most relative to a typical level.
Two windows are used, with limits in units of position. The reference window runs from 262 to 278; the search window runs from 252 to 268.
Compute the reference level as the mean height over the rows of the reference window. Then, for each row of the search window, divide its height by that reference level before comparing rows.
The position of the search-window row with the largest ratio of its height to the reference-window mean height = 255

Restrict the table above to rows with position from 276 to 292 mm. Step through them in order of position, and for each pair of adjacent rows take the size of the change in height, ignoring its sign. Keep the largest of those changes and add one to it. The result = 1.63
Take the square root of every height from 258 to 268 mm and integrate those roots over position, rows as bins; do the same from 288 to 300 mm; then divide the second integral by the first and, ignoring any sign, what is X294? 1.19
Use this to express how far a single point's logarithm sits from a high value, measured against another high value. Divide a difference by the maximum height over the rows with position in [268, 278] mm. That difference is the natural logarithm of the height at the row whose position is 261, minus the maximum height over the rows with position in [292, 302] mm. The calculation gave -0.69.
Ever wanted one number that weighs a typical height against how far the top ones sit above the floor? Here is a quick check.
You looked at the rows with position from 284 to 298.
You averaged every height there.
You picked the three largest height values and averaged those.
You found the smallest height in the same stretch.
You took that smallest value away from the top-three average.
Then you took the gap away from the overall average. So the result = 3.3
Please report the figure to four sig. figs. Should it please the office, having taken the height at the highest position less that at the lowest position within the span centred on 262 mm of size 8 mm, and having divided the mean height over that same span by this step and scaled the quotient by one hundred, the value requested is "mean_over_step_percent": -4061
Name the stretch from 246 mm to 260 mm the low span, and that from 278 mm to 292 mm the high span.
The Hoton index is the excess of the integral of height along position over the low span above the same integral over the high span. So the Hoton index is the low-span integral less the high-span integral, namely 9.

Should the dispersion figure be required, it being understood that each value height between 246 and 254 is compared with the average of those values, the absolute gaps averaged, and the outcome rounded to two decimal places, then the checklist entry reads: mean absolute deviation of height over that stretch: 0.21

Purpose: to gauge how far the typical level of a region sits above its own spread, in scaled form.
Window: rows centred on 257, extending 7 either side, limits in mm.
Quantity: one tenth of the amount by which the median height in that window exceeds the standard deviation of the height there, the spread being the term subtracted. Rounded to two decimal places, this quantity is 0.44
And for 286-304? 0.40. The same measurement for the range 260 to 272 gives 0.42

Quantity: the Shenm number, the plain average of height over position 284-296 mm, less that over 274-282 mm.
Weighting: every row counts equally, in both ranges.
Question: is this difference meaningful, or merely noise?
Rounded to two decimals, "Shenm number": -0.13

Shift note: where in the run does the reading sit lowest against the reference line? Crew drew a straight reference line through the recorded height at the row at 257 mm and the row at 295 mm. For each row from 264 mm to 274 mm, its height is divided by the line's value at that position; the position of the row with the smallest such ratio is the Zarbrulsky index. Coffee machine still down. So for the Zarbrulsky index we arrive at 267 mm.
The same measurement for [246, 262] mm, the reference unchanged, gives 247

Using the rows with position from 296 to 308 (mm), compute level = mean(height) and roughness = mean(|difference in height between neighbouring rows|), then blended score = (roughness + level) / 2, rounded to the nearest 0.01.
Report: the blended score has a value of 2.45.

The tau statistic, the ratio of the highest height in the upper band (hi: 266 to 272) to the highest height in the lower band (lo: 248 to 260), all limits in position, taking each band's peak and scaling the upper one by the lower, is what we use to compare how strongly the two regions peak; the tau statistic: 0.936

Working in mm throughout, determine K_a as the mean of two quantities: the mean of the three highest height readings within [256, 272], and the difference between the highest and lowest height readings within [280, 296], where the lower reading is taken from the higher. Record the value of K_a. 2.83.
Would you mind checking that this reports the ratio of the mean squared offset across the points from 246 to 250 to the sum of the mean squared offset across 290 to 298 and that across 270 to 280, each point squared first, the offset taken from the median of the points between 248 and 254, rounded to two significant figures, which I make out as 0.80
